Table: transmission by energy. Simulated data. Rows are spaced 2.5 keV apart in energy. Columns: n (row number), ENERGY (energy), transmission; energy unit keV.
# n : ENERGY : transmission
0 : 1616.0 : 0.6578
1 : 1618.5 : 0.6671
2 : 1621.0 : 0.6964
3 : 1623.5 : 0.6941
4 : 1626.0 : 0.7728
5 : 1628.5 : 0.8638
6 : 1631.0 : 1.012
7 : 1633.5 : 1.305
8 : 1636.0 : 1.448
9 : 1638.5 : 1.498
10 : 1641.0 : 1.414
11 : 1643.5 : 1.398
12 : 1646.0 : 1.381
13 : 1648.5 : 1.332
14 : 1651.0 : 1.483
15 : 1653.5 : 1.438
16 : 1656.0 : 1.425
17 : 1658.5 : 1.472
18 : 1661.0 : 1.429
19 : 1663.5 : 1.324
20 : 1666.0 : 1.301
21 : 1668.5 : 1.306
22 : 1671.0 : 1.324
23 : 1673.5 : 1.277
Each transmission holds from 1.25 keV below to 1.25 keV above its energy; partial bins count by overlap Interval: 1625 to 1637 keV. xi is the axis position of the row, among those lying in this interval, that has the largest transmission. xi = 1636.0 keV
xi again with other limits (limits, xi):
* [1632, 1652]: 1638.5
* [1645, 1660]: 1651.0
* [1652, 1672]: 1658.5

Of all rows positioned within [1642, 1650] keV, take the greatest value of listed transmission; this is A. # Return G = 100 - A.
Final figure 98.6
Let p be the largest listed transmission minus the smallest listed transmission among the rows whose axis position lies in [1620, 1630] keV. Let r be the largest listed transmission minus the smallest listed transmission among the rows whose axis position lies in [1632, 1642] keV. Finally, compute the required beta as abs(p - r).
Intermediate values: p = 0.17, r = 0.19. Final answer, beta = 0.02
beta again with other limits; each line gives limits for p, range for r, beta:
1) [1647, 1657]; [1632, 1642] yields 0.04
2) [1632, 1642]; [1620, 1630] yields 0.02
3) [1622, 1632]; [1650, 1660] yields 0.26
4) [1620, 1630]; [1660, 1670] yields 0.04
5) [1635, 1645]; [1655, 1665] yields 0.05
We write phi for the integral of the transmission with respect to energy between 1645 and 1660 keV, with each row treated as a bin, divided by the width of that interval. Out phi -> 1.42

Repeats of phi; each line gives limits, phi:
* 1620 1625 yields 0.70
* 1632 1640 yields 1.40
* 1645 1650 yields 1.36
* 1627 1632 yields 0.93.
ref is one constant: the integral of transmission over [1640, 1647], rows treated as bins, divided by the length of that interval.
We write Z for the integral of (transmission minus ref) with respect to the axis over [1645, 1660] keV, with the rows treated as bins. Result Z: 0.4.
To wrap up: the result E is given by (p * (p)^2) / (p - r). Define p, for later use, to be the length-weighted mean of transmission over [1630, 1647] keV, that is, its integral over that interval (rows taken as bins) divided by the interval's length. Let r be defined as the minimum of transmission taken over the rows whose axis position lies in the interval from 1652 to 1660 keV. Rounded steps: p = 1.36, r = 1.425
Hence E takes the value -35.8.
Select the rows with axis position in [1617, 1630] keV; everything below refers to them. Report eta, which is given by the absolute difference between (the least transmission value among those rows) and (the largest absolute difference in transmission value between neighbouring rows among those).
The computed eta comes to 0.58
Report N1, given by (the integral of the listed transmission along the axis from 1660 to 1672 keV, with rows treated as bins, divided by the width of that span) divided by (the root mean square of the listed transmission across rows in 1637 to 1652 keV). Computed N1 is 0.9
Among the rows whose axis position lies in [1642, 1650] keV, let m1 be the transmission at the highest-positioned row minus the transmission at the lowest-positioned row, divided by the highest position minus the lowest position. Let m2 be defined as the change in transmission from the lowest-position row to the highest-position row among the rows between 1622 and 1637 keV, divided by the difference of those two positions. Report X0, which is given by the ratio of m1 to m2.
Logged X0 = -0.22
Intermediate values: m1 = -0.013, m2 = 0.06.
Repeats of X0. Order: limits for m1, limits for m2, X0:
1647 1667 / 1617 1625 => -0.33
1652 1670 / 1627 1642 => -0.20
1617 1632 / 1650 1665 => -2.17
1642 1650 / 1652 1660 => -1.94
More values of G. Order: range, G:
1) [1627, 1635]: 98.7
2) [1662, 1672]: 98.7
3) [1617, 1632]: 99.0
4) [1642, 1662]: 98.5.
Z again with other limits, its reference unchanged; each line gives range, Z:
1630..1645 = -0.7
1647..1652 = 0.0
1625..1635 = -3.9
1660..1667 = -0.3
